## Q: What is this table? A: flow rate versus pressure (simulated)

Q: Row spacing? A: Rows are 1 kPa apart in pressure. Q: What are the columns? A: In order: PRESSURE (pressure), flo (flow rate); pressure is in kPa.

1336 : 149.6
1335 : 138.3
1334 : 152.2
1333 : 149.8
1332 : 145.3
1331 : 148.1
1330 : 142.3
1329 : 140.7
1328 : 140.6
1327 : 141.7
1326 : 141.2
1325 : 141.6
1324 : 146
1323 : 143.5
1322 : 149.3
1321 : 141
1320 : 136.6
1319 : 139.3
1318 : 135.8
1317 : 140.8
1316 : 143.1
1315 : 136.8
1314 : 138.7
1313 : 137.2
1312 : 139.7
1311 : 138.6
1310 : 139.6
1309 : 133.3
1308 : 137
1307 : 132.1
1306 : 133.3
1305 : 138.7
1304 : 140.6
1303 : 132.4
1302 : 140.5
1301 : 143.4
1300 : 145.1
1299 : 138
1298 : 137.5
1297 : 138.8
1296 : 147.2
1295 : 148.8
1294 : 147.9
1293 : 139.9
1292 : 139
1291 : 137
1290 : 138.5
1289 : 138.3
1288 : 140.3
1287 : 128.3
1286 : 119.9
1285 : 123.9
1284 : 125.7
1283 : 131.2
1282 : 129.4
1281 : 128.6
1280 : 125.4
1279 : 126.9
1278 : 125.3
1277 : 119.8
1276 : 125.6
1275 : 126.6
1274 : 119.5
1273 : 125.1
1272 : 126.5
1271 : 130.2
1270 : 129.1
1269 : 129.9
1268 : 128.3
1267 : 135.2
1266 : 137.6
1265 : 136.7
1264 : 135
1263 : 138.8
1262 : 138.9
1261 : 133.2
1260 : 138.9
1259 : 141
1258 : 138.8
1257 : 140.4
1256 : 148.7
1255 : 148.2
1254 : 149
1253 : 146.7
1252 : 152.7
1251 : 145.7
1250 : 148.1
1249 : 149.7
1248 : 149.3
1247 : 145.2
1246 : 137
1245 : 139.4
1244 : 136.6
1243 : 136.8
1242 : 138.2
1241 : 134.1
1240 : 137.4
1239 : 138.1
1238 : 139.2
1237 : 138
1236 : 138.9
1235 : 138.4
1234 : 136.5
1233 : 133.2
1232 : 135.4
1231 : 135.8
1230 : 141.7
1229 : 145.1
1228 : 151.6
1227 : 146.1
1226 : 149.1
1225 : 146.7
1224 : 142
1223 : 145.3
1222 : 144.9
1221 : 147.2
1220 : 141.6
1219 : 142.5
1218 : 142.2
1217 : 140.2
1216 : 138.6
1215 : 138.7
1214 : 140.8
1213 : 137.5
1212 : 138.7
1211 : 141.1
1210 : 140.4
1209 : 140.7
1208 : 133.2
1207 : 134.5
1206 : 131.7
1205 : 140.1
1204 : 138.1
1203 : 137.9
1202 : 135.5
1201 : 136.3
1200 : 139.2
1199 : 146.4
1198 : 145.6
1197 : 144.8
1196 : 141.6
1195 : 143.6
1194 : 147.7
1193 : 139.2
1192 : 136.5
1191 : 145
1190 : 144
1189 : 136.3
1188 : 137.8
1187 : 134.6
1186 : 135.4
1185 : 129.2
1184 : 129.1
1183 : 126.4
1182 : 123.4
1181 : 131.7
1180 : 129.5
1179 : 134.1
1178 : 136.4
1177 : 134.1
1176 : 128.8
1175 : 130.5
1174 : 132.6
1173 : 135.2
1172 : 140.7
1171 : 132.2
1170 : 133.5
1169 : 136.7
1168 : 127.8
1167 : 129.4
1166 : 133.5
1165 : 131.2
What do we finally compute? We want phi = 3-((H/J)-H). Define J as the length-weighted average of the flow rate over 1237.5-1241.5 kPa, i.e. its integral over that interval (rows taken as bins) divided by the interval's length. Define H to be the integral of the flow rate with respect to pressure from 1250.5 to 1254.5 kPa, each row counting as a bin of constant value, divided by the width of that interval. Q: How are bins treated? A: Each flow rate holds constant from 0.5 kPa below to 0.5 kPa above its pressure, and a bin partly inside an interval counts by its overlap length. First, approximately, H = 149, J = 137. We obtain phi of 150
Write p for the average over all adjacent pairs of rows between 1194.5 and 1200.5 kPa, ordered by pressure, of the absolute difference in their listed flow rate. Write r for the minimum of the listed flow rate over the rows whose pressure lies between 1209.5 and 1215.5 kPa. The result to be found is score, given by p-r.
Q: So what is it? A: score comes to -134.7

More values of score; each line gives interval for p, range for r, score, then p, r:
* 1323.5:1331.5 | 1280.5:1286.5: -117.9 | 1.99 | 119.9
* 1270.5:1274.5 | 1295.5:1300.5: -133.9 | 3.57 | 137.5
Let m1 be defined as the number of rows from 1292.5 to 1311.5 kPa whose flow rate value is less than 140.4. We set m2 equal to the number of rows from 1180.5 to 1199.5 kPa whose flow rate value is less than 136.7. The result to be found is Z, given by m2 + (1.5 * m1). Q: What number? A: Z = 27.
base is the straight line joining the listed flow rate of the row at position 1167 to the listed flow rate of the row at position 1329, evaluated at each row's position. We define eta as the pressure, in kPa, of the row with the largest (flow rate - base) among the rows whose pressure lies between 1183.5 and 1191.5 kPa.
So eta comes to 1191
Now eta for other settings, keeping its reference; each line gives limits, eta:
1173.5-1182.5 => 1178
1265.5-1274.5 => 1266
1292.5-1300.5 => 1295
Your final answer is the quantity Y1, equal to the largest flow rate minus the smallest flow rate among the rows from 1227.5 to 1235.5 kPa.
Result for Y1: 18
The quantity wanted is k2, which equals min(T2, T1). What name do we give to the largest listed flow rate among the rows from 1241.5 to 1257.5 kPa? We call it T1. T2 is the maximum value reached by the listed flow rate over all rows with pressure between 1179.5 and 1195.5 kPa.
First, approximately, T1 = 152.7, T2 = 147.7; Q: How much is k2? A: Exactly 148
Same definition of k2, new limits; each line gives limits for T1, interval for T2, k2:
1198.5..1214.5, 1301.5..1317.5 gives 143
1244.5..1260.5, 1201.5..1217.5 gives 141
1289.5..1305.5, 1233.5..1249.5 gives 149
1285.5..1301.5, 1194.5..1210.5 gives 146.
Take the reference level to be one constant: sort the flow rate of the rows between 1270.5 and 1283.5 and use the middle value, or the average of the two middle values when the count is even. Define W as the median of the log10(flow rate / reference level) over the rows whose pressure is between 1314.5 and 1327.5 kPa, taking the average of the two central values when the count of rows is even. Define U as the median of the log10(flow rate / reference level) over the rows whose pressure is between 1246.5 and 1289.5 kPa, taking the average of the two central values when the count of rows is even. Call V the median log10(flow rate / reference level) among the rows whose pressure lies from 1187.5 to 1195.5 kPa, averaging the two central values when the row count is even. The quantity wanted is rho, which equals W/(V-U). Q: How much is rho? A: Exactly 2.4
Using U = 0.028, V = 0.048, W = 0.048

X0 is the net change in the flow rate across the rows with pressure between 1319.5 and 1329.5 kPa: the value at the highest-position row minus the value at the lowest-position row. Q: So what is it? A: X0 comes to 4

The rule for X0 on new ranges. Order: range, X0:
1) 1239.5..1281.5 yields -9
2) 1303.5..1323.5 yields 3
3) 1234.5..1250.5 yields 10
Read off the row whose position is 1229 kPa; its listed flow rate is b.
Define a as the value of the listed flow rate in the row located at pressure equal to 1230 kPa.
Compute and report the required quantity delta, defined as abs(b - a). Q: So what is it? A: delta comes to 3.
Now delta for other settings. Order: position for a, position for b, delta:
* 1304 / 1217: 0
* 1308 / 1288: 3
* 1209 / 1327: 1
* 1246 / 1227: 9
